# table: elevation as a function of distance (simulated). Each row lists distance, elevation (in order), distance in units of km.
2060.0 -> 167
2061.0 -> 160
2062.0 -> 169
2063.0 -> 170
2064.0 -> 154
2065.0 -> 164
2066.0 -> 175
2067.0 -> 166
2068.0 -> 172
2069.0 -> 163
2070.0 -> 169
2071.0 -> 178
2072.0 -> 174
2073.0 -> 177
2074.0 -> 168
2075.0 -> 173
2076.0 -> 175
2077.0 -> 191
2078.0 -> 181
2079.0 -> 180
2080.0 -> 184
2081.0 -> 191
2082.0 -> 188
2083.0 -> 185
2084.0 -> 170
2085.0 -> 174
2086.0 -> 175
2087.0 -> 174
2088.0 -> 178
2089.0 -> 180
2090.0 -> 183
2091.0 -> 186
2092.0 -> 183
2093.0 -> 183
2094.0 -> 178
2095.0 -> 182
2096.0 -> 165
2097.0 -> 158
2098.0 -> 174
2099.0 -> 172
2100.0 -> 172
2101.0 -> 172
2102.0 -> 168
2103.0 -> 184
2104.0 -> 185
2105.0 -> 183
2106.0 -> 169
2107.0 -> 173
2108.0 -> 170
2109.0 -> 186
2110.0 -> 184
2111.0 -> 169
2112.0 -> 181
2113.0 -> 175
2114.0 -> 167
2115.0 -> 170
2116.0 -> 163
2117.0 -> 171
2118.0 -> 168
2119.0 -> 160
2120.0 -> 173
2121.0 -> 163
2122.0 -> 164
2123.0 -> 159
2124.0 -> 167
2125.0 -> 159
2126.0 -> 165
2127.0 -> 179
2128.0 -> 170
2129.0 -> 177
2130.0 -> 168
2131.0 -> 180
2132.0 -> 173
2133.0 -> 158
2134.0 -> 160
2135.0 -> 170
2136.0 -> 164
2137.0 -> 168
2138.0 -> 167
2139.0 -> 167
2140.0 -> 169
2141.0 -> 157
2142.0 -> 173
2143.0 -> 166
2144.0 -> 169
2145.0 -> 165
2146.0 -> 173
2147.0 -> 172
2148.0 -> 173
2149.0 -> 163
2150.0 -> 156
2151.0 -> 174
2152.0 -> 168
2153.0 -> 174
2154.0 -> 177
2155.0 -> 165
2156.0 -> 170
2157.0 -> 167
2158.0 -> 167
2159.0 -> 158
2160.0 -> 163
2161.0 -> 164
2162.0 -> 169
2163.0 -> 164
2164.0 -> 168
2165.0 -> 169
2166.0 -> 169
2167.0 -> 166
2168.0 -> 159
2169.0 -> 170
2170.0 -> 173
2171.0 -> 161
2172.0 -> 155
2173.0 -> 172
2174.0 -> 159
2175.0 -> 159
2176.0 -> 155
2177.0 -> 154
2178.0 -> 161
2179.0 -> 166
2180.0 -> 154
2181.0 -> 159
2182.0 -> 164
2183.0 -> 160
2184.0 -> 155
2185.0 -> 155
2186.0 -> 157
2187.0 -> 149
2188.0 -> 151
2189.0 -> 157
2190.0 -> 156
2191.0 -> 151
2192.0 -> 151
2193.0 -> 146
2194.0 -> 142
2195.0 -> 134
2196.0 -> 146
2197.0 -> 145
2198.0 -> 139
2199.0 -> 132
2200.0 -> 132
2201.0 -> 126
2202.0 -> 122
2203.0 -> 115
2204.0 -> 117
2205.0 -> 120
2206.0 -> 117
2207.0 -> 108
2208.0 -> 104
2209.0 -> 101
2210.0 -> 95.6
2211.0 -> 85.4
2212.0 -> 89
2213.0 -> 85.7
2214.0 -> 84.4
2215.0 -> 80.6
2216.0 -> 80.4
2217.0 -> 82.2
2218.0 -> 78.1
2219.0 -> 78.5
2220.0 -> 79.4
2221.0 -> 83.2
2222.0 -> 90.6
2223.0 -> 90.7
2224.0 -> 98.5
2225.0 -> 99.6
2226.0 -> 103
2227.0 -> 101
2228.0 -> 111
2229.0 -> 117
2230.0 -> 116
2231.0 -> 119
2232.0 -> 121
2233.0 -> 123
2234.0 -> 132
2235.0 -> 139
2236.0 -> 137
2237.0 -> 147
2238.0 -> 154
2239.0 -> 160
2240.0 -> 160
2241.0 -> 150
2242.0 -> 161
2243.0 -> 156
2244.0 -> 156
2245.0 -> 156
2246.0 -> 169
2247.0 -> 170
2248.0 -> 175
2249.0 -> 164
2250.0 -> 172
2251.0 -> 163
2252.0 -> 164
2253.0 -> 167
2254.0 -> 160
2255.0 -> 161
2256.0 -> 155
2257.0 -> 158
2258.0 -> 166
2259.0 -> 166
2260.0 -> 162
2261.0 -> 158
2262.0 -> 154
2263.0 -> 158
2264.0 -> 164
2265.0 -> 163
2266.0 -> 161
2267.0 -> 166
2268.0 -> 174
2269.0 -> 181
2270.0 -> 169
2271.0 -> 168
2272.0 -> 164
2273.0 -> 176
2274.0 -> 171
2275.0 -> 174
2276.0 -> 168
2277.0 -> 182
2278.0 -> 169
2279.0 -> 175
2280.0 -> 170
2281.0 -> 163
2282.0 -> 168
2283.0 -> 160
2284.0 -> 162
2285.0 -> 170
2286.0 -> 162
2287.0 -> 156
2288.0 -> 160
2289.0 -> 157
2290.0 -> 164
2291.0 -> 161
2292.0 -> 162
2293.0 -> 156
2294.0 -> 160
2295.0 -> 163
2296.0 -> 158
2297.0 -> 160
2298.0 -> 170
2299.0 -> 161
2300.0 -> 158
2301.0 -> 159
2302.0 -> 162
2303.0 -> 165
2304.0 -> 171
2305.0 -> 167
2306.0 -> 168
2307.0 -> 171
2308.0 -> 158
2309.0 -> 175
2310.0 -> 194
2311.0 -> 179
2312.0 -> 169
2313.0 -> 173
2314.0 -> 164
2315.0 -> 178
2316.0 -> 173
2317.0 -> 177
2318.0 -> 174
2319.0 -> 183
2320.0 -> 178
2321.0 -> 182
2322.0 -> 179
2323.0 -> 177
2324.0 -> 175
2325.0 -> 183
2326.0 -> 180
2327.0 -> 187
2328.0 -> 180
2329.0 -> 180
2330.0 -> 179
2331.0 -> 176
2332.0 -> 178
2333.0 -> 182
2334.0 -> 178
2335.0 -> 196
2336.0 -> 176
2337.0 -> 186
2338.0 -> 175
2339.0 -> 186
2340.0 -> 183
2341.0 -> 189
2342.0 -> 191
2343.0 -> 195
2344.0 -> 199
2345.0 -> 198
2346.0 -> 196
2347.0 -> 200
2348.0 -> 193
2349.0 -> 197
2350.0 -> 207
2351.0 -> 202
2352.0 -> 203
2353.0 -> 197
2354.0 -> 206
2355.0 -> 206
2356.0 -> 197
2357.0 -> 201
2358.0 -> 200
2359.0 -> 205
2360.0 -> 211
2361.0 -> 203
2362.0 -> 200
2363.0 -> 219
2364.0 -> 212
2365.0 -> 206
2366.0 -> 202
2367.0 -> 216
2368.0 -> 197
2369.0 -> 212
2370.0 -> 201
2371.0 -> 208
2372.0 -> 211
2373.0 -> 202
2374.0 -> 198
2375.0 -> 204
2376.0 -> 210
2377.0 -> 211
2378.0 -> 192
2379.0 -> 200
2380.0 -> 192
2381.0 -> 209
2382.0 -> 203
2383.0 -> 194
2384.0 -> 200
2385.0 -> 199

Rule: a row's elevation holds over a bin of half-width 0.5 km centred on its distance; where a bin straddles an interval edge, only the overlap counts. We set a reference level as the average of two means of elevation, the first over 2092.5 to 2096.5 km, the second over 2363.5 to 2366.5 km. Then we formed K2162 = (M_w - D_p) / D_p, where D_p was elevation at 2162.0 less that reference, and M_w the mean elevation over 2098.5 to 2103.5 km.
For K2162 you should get -8.6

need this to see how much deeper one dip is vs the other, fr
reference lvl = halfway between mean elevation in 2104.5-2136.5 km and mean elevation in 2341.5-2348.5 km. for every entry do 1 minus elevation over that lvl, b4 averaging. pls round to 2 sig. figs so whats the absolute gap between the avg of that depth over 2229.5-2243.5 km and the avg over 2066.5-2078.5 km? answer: 0.18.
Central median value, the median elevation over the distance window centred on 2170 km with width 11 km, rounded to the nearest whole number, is 166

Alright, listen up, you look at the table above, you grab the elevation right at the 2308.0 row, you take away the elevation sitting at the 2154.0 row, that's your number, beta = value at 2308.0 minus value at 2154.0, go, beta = -19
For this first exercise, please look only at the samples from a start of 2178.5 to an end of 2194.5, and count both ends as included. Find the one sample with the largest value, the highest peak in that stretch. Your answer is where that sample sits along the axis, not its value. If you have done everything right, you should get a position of 2179.0 km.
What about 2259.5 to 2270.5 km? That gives 2269.0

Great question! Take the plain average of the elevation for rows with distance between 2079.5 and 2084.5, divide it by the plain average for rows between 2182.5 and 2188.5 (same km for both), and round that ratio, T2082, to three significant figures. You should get 1.19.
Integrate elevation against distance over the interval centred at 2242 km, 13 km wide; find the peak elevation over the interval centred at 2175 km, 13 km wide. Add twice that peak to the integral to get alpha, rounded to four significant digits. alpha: 2397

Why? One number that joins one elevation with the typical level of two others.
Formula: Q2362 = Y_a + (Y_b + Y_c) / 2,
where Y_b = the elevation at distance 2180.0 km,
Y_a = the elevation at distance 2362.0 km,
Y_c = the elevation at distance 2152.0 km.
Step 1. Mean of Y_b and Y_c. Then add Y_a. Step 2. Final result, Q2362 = 361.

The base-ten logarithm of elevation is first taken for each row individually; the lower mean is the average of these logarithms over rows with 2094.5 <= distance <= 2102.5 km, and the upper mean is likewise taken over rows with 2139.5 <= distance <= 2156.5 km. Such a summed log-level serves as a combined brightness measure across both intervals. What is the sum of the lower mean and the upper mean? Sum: 4.46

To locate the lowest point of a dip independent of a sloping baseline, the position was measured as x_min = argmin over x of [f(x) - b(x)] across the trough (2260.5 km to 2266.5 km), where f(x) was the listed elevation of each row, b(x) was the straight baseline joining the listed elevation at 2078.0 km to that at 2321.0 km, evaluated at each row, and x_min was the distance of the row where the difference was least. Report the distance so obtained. 2262.0 km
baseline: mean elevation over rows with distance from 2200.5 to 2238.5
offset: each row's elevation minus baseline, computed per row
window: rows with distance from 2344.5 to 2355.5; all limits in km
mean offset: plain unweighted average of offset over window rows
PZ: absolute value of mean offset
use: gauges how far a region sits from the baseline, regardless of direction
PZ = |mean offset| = 94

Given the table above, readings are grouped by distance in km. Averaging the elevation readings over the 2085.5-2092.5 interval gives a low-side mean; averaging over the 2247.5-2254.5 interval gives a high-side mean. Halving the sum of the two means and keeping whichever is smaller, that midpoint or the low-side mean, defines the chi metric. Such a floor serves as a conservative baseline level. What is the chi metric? 173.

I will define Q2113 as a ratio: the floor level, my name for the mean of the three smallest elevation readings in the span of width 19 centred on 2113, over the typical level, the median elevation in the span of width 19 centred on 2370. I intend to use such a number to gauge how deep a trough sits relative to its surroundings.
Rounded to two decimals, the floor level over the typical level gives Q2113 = 0.79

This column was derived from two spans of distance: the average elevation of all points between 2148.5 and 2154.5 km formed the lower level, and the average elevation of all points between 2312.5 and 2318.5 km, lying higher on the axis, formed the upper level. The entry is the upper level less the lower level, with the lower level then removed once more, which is -164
